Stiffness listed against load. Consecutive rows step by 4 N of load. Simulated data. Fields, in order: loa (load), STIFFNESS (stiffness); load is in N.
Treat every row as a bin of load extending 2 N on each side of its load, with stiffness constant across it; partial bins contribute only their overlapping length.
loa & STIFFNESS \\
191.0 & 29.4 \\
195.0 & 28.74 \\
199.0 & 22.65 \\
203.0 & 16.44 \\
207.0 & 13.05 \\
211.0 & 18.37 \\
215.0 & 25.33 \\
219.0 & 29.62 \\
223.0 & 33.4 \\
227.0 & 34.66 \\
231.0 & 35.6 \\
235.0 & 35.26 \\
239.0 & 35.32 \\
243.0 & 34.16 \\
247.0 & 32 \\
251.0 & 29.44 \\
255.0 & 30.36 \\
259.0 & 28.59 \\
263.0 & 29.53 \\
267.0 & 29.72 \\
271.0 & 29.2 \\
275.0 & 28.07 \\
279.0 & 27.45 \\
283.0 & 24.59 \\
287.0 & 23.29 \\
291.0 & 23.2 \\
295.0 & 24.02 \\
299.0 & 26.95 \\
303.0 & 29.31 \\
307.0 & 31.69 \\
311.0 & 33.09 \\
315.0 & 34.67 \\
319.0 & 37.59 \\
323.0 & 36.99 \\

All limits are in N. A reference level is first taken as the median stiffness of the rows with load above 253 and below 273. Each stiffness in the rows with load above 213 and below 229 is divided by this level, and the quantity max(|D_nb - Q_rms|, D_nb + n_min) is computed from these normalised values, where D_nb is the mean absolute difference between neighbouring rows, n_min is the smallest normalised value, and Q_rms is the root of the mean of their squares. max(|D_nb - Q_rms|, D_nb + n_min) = 0.96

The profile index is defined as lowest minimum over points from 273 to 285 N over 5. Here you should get 4.9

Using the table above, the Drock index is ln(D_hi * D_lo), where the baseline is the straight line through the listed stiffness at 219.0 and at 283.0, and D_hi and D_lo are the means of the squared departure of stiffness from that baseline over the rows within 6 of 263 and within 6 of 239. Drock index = 6.2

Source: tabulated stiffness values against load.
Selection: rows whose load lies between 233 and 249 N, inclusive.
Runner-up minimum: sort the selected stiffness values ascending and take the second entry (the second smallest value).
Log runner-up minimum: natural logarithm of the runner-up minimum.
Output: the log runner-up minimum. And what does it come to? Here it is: 3.53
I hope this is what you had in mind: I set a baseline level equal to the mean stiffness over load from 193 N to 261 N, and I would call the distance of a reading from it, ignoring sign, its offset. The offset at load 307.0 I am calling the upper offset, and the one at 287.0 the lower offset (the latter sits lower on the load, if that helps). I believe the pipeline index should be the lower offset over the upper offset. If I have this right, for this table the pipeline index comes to 1.6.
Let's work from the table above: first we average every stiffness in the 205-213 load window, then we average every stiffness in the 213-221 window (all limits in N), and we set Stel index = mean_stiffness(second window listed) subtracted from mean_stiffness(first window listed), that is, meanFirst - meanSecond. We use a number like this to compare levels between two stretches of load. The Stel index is -12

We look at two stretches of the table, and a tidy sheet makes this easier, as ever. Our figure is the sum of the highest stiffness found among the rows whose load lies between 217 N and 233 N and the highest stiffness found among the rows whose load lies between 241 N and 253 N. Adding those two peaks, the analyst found 69.8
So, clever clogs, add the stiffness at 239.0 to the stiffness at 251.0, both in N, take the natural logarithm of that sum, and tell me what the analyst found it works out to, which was 4.17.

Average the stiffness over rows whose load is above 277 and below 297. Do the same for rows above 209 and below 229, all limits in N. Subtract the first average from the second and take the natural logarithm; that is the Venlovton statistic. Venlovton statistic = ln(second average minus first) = 1.3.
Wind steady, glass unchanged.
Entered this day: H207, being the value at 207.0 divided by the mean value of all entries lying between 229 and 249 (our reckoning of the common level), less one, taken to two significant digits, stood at -0.62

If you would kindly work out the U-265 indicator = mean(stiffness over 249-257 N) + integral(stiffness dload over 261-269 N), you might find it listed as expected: 267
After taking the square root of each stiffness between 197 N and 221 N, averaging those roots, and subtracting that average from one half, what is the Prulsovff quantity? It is -4.0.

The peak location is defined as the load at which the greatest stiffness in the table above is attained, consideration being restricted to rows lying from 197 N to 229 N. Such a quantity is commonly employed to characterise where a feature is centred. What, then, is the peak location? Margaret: 227.0 N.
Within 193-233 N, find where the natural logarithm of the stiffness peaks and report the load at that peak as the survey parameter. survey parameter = 231.0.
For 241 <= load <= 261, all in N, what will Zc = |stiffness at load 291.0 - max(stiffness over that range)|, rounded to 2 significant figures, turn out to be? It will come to 11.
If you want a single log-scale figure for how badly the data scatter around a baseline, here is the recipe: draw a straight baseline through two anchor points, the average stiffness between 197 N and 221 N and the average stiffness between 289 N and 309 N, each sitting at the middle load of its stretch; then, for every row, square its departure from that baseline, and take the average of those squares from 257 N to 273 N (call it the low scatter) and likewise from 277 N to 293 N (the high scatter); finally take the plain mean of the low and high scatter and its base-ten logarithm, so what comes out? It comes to 1.13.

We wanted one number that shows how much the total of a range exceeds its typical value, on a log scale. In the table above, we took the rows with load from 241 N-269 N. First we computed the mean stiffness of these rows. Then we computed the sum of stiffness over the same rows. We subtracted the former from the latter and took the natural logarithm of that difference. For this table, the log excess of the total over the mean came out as 5.21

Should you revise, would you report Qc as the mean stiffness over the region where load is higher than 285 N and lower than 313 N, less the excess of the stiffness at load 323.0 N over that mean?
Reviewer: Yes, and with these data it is 17.7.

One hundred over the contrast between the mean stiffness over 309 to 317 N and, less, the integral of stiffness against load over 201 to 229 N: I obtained -0.15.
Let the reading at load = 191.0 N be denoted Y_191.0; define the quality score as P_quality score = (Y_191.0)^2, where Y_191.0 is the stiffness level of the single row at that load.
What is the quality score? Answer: 864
